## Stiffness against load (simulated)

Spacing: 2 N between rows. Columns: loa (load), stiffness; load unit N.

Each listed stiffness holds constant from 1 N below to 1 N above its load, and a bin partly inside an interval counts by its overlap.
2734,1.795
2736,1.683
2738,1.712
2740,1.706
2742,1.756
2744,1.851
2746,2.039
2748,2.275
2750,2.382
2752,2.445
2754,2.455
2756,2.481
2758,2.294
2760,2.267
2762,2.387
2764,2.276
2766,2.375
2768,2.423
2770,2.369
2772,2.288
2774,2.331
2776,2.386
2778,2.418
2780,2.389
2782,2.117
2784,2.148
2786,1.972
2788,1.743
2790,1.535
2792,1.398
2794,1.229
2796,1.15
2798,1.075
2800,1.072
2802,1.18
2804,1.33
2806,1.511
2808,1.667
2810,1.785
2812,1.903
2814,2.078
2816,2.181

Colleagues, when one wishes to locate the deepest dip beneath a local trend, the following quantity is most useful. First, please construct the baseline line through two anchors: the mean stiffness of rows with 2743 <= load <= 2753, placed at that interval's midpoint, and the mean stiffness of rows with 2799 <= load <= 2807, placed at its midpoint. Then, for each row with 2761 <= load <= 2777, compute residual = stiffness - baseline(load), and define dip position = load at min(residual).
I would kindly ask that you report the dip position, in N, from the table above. 2764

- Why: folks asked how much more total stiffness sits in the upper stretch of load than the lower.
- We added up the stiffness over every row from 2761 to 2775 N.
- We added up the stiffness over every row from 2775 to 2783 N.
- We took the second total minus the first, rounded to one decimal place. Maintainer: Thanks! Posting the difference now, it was -7.1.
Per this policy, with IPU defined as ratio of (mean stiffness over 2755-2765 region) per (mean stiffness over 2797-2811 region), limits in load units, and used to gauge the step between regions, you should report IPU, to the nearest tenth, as 1.7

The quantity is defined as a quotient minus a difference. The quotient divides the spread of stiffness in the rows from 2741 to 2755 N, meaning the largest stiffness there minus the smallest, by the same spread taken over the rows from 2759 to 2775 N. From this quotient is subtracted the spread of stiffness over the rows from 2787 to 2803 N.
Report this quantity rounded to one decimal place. 3.8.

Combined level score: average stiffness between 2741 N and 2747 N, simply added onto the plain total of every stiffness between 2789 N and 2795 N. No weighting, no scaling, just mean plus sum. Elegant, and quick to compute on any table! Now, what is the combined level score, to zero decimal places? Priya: 6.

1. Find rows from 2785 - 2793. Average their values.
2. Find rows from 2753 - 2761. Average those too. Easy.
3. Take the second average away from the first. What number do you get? -0.71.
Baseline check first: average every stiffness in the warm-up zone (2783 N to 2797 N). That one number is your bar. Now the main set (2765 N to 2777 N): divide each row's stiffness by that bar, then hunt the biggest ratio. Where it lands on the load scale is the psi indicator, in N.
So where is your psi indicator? 2768 N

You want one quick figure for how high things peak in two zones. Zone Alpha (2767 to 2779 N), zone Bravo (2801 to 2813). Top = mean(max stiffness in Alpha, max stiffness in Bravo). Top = 2.2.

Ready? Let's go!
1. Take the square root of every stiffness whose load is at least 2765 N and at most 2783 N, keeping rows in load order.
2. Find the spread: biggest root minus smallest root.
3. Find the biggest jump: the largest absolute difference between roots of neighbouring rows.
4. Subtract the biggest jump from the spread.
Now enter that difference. 0.011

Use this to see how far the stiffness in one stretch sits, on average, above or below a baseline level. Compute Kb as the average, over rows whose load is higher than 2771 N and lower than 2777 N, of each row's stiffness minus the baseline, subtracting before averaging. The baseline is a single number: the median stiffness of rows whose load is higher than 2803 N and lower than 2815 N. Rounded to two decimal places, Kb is 0.61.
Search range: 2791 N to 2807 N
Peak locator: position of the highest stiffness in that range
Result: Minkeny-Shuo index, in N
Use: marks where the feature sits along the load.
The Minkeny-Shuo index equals 2806 N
